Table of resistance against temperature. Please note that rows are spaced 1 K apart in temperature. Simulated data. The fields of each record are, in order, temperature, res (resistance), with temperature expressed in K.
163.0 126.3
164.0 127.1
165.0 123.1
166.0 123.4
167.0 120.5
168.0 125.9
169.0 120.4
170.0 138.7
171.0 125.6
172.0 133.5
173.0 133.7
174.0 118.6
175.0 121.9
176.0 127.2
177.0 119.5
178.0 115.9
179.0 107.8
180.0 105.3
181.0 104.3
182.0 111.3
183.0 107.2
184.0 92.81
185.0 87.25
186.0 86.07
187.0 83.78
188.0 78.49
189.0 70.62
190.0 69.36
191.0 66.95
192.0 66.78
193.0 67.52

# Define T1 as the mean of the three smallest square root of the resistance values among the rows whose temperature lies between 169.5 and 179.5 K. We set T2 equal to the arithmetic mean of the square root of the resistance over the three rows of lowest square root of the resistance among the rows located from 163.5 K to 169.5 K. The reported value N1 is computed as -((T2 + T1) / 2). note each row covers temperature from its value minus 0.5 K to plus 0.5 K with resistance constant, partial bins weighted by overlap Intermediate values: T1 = 10.7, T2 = 11.0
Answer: -10.8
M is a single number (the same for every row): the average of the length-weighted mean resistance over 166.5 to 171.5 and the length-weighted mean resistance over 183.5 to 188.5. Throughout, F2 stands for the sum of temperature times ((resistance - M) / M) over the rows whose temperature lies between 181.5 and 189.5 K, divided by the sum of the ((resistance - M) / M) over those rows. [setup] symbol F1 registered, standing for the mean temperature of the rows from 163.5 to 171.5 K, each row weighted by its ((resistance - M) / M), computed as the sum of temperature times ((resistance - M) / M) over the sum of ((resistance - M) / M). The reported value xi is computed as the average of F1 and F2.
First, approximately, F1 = 167.7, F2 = 187.3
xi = 177.5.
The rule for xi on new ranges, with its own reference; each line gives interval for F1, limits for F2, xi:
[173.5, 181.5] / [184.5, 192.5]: 182.5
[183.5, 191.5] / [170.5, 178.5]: 181.1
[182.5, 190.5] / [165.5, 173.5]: 178.8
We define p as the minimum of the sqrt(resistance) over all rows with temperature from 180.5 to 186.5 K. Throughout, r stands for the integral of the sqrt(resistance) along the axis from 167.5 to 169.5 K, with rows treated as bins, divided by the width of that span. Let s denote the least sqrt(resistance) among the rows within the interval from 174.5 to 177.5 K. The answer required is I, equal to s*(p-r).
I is -20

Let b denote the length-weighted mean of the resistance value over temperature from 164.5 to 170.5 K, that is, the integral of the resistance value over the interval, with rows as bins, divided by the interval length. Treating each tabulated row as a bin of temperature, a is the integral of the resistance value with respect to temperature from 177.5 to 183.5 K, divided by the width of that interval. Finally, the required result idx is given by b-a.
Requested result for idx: 17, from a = 109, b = 125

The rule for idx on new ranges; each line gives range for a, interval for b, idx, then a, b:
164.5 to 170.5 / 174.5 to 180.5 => -9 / 125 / 116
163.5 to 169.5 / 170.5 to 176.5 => 3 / 123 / 127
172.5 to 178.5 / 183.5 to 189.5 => -40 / 123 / 83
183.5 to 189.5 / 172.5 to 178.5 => 40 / 83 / 123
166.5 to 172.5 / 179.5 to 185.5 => -26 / 127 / 101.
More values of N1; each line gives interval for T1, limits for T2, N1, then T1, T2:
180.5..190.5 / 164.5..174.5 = -9.7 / 8.5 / 10.9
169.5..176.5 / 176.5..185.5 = -10.4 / 11.0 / 9.7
